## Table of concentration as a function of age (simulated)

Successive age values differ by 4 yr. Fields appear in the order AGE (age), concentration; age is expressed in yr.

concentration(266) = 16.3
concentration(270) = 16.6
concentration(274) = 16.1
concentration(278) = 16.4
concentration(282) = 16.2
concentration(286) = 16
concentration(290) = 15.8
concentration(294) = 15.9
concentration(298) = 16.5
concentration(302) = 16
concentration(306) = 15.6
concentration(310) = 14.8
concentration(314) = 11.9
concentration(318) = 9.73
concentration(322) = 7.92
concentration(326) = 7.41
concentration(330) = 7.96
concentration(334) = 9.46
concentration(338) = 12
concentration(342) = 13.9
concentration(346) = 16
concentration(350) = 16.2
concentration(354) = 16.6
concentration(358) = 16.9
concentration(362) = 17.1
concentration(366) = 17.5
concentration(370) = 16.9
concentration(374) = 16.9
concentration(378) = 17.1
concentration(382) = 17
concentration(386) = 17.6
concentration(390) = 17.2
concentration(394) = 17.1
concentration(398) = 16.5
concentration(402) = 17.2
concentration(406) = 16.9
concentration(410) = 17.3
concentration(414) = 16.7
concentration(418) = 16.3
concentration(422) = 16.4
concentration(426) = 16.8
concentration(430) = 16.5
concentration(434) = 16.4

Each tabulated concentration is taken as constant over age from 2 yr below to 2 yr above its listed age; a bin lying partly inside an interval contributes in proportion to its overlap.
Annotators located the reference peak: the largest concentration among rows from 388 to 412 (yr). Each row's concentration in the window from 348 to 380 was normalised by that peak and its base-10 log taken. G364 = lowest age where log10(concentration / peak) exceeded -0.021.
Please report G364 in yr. 354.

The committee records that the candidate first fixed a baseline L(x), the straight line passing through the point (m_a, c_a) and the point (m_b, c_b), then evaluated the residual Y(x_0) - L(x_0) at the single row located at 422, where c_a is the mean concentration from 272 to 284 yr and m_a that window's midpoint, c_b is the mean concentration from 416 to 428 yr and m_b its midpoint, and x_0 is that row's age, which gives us -0.1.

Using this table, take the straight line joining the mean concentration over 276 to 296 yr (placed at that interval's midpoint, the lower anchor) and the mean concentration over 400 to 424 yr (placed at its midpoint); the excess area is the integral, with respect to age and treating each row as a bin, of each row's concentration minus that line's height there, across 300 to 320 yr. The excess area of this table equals -52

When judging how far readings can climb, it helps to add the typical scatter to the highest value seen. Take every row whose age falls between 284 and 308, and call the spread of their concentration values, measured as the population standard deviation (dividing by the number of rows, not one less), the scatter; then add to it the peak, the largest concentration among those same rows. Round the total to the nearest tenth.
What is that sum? 16.8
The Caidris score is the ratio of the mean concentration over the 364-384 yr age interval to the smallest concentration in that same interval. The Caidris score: 1.011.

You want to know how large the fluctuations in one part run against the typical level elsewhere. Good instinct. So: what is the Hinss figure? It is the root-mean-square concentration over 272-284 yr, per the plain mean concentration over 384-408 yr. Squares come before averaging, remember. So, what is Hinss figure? 0.95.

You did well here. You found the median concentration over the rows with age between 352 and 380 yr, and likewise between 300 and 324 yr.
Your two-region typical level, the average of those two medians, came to 15.1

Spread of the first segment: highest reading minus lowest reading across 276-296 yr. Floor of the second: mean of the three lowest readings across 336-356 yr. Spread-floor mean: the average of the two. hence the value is 7.3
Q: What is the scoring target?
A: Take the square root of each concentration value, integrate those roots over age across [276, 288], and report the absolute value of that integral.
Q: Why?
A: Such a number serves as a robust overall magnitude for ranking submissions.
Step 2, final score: 48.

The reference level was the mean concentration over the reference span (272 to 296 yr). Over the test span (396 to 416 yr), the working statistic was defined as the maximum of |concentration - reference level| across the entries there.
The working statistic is 1.2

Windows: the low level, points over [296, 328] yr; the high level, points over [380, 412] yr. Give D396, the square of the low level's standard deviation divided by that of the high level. 136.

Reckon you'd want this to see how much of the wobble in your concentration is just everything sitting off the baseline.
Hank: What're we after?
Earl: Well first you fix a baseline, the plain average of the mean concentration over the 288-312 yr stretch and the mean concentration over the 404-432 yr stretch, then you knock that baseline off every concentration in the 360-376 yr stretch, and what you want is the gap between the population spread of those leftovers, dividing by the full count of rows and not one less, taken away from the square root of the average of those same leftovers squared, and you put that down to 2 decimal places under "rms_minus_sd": 0.66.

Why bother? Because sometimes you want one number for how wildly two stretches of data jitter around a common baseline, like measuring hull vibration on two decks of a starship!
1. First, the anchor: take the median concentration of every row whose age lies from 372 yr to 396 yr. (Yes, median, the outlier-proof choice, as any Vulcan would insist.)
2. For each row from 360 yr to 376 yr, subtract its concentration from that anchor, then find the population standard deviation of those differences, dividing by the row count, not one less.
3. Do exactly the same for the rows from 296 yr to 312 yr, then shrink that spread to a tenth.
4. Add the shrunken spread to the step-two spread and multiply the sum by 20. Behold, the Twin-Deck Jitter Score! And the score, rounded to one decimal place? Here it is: 6.1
